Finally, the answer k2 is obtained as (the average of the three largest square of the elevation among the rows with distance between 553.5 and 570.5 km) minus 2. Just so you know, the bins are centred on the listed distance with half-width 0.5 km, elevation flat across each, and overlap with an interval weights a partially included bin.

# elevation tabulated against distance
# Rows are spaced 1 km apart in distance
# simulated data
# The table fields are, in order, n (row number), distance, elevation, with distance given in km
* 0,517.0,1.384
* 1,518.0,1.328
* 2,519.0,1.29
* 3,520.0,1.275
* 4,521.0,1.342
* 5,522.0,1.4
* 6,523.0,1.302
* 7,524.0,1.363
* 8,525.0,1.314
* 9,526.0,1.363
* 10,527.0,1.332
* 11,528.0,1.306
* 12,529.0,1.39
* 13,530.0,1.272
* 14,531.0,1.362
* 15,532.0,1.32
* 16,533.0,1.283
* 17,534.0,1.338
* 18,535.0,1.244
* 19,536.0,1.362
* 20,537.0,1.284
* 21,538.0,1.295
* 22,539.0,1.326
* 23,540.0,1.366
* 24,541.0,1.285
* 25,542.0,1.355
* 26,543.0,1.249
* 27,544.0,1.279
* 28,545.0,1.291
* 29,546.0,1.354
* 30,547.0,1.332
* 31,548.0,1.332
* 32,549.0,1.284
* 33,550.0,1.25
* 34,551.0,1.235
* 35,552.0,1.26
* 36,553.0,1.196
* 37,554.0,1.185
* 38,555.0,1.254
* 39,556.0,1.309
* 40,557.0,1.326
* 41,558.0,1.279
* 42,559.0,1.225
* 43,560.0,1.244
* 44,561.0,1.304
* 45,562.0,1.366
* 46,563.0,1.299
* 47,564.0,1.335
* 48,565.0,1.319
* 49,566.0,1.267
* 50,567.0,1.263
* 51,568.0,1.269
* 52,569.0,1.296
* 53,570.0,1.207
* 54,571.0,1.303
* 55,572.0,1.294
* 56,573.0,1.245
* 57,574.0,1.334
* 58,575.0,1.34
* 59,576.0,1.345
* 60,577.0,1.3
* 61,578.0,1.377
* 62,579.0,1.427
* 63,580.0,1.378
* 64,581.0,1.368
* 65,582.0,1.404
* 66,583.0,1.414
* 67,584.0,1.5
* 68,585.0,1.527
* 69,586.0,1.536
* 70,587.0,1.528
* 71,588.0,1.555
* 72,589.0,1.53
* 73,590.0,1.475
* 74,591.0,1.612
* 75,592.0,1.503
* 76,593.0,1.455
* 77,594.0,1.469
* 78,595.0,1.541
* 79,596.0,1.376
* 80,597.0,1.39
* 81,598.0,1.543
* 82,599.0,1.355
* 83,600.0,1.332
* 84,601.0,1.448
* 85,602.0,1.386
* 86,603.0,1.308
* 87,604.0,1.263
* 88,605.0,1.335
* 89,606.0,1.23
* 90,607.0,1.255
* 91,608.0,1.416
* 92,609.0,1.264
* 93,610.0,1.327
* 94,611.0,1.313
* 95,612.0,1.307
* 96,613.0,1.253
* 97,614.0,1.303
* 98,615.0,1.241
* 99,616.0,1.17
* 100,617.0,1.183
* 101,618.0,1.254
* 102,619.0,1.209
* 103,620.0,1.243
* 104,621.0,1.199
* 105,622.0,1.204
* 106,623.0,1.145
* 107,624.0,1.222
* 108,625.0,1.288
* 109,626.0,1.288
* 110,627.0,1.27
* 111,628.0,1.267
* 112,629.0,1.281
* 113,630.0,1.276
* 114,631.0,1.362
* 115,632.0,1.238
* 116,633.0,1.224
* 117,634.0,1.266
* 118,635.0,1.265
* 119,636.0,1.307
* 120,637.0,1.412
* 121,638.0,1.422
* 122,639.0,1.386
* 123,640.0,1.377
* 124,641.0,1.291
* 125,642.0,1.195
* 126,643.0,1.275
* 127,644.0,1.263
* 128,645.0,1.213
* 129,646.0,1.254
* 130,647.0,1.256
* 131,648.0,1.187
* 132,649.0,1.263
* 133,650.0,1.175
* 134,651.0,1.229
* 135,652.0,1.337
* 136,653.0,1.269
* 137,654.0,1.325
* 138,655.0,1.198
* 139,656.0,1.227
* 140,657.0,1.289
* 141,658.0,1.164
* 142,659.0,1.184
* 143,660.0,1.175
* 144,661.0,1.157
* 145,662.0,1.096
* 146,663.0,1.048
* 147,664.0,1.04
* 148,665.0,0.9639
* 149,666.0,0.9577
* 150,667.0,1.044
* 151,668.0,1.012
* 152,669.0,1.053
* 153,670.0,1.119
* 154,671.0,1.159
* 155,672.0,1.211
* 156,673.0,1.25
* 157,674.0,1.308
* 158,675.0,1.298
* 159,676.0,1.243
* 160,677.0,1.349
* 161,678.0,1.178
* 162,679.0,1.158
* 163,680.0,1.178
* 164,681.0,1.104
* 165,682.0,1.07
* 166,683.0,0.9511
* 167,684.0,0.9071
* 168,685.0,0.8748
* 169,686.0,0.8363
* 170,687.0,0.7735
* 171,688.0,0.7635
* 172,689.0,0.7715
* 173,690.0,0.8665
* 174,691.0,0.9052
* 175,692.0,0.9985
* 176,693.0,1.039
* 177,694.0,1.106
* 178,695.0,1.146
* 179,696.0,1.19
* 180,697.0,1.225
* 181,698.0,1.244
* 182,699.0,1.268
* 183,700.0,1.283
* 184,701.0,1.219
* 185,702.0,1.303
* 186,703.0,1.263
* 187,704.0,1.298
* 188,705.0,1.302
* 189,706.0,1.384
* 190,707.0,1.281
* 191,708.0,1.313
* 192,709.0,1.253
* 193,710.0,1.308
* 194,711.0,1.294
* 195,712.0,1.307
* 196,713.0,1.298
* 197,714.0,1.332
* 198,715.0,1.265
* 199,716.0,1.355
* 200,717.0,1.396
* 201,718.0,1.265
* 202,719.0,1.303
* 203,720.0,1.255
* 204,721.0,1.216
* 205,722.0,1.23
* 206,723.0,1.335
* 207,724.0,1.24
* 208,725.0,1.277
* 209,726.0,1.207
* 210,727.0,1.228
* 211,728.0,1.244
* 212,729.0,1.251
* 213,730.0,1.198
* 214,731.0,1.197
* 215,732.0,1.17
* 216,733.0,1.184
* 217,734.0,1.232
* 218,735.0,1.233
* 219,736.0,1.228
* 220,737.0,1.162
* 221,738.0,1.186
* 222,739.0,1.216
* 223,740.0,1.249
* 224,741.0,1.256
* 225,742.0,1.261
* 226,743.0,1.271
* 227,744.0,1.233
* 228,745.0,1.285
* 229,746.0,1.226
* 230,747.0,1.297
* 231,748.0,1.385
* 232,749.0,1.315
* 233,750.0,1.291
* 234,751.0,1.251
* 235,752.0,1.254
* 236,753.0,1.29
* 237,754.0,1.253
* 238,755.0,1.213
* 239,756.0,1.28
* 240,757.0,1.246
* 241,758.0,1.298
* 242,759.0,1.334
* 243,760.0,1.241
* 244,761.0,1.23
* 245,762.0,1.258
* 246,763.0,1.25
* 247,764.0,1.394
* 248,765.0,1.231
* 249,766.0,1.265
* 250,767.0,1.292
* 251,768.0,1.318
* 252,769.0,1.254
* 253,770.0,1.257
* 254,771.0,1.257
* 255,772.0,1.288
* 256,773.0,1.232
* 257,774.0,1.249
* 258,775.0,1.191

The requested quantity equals -0.20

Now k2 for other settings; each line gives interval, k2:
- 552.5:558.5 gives -0.30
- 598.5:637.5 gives 0.03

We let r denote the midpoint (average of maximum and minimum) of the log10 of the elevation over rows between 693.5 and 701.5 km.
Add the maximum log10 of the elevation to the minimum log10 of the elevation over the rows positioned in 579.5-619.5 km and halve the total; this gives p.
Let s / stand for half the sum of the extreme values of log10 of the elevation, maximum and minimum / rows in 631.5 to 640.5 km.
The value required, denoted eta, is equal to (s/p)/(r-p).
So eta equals -14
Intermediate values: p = 0.138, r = 0.08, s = 0.12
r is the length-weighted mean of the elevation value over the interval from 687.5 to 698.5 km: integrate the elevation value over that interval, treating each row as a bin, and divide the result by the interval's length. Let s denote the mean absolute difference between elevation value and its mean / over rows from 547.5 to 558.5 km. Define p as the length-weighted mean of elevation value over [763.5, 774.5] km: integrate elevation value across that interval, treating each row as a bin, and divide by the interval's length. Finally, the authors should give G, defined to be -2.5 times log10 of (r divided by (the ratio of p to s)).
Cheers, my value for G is 3.80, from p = 1.28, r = 1.0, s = 0.038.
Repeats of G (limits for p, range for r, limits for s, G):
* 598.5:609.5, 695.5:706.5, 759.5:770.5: 3.71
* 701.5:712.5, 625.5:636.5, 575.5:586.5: 3.09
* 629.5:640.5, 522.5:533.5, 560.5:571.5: 3.78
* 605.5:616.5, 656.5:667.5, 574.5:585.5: 3.39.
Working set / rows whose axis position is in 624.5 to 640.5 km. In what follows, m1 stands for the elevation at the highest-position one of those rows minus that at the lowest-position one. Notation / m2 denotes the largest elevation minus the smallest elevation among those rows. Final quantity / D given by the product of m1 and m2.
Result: 0.02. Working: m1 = 0.09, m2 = 0.20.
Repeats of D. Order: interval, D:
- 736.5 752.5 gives 0.02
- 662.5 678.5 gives 0.05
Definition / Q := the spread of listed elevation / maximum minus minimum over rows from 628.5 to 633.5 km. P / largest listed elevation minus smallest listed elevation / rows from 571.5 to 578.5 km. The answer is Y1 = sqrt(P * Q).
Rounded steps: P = 0.132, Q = 0.14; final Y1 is 0.13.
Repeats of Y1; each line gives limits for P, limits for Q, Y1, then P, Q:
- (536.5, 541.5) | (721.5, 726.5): 0.10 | 0.082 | 0.13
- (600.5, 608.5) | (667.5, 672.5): 0.21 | 0.218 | 0.20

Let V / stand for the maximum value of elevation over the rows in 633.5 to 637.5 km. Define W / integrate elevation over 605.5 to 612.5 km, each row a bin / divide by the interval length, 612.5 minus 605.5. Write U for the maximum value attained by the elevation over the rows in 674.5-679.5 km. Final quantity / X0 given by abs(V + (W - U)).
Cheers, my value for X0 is 1.36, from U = 1.349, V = 1.412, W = 1.30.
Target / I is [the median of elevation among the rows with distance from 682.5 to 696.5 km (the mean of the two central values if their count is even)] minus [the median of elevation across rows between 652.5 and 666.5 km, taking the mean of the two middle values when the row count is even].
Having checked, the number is -0.26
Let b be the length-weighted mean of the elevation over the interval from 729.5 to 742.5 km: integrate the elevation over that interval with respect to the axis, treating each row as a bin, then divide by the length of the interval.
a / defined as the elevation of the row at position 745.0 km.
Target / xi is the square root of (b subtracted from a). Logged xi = 0.27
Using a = 1.285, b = 1.21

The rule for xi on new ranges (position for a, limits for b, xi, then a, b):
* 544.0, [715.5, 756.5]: 0.16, 1.279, 1.25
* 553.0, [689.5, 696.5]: 0.40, 1.196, 1.04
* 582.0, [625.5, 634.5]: 0.36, 1.404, 1.27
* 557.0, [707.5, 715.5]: 0.17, 1.326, 1.30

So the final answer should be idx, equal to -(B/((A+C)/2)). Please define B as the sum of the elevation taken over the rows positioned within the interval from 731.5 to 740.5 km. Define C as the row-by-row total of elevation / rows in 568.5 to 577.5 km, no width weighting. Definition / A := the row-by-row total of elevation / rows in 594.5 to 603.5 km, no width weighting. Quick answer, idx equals -0.89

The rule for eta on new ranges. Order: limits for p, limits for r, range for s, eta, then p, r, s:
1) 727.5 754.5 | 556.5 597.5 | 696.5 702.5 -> 24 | 0.103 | 0.14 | 0.10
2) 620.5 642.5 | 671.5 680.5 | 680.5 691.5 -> 39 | 0.106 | 0.10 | -0.04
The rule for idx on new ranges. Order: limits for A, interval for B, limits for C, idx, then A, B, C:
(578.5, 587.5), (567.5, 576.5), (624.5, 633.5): -0.95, 13.1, 11.6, 11.5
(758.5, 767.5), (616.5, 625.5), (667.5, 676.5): -0.99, 11.5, 10.9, 10.7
